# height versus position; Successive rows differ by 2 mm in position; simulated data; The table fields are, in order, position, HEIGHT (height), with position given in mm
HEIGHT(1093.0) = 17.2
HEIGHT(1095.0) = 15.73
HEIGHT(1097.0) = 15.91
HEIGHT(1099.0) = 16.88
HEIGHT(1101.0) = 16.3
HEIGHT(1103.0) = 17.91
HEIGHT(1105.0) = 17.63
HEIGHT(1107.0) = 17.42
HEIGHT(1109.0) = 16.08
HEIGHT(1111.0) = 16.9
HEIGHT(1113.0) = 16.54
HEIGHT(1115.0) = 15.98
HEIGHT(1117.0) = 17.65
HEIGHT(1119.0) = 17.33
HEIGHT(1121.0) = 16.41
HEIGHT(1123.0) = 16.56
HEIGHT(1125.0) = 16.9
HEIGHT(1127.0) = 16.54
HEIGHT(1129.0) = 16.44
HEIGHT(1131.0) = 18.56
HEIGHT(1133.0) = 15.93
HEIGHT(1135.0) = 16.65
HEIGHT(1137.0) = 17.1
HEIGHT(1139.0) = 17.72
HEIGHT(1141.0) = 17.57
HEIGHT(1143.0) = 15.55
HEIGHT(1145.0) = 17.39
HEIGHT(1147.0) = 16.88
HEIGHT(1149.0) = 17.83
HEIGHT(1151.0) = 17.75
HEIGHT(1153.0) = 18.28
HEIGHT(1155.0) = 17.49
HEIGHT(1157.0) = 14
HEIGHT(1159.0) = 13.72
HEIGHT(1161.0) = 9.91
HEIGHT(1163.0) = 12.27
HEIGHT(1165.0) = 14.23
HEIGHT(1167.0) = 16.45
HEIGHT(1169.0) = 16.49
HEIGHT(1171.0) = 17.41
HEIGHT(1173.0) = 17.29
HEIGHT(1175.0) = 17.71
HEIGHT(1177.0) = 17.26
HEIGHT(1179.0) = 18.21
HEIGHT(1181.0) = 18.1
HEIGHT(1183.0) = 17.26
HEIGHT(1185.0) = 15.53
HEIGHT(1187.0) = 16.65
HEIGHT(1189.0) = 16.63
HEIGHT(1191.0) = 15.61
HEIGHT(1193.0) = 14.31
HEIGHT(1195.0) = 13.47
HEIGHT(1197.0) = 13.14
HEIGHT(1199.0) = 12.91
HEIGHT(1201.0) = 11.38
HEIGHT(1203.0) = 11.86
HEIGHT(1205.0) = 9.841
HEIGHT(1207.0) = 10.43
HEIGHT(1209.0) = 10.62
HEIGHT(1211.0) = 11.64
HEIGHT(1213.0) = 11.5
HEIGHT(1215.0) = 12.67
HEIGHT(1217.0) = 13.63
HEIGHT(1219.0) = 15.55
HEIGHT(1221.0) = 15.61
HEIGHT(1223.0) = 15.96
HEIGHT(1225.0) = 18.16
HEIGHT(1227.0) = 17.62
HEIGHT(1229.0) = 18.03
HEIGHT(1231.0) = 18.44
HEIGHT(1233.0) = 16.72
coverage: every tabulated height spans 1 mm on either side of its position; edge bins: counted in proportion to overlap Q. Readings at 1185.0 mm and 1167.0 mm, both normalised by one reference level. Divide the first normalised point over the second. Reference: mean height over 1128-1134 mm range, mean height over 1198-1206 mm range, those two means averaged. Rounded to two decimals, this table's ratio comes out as 0.94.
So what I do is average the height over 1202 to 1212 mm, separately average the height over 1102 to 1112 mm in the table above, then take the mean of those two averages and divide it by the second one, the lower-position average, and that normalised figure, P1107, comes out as 0.82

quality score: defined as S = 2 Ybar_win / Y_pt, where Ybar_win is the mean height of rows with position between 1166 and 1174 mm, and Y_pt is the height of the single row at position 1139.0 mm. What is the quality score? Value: 1.91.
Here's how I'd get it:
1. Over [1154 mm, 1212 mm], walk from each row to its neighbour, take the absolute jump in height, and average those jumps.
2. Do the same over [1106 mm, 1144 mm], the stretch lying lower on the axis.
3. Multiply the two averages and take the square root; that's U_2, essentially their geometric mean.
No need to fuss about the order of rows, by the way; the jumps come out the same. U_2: 0.97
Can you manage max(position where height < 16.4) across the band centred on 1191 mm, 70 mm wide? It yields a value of 1223.0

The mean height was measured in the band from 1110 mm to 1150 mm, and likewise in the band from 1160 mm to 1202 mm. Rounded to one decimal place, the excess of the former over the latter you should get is 1.6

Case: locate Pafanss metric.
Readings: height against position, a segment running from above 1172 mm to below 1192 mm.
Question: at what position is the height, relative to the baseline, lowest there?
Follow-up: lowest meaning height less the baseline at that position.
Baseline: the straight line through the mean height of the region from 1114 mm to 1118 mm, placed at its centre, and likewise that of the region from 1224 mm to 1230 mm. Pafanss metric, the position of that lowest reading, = 1185.0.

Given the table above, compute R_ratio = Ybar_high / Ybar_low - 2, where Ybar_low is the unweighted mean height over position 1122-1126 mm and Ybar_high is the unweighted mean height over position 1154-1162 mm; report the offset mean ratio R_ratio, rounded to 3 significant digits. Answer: -1.18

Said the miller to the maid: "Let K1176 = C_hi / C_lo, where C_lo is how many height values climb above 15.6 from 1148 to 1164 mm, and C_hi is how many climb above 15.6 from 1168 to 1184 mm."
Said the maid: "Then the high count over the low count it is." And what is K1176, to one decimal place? 2.0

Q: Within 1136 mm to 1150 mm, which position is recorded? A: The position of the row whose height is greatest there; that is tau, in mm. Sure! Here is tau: 1149.0 mm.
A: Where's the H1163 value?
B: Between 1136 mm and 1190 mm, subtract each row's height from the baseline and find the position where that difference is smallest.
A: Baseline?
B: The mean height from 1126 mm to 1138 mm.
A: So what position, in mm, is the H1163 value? 1153.0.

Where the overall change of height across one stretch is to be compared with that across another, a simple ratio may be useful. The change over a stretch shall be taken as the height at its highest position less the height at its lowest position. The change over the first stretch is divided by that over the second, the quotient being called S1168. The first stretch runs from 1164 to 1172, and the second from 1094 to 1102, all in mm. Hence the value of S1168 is 5.6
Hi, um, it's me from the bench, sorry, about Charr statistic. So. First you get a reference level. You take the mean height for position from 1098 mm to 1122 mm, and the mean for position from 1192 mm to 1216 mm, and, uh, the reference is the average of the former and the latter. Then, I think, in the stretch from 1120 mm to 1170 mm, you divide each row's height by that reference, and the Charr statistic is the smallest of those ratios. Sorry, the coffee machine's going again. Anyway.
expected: 0.7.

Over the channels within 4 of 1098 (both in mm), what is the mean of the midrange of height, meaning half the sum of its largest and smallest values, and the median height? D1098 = 16.2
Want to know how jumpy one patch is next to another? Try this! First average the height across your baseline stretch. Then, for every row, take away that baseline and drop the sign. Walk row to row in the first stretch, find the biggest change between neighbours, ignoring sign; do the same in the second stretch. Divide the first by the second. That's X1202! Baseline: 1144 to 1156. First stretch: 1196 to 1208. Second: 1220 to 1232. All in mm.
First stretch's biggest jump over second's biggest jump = 1.9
